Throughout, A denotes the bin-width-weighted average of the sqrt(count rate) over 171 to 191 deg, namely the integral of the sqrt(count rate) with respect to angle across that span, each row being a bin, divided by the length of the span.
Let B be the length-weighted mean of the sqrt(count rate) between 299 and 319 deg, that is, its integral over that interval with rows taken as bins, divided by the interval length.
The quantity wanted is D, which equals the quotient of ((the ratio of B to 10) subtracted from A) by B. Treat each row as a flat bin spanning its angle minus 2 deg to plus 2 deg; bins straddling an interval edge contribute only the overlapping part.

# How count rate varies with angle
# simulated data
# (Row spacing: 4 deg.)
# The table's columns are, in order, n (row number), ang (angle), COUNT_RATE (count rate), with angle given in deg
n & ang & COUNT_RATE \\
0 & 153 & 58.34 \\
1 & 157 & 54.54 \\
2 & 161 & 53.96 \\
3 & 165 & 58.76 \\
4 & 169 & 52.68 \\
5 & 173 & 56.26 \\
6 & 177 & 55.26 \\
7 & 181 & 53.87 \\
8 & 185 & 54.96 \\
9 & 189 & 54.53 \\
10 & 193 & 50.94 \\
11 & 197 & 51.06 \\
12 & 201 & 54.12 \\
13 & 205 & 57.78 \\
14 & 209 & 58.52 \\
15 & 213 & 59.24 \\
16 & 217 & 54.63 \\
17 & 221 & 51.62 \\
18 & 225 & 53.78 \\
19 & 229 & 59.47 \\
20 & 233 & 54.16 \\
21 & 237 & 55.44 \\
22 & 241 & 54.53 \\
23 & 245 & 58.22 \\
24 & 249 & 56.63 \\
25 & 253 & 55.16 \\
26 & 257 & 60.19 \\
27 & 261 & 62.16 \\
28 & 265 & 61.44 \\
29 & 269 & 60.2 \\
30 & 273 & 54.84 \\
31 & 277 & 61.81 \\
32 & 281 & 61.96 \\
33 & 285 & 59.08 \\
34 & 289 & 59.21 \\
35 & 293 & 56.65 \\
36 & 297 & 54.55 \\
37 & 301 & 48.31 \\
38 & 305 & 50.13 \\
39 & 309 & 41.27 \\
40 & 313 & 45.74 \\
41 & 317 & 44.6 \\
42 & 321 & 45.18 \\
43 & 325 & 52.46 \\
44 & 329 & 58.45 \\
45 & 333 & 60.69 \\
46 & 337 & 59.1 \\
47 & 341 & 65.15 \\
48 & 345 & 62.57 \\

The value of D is 0.994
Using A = 7.41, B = 6.779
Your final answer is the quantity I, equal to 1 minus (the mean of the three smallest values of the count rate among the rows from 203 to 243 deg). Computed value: -52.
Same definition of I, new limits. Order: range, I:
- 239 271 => -54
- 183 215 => -51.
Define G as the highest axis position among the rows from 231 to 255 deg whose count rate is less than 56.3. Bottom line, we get 253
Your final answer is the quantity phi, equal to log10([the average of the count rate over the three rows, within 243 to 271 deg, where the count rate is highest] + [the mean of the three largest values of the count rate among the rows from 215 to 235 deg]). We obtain 2.07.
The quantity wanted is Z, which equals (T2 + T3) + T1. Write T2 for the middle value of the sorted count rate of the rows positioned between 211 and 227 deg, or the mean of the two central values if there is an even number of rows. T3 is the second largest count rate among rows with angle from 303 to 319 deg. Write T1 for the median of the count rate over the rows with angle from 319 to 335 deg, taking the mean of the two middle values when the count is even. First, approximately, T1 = 55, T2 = 54.2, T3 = 45.74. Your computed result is 155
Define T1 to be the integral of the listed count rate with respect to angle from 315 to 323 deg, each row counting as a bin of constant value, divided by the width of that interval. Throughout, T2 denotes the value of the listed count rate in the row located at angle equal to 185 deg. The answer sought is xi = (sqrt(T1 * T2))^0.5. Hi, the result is 7.05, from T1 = 45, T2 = 54.96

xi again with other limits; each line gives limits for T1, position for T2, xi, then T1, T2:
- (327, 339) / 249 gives 7.62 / 59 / 56.63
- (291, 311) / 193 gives 7.11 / 50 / 50.94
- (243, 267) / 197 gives 7.41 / 59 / 51.06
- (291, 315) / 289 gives 7.36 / 49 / 59.21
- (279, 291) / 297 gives 7.57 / 60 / 54.55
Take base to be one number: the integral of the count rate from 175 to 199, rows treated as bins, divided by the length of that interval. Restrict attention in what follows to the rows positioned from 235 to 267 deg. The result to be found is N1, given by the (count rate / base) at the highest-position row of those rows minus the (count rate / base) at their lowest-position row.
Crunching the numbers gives 0.11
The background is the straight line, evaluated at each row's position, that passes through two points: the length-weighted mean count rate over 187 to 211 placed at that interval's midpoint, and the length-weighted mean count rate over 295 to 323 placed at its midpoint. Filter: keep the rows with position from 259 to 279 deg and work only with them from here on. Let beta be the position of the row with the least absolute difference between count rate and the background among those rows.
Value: 273 deg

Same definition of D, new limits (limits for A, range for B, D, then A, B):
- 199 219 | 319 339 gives 0.916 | 7.54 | 7.418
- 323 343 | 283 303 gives 0.932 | 7.69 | 7.449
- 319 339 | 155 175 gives 0.898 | 7.42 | 7.431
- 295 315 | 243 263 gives 0.805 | 6.92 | 7.645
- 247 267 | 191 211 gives 0.942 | 7.69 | 7.378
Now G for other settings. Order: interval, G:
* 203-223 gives 221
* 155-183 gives 181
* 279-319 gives 317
